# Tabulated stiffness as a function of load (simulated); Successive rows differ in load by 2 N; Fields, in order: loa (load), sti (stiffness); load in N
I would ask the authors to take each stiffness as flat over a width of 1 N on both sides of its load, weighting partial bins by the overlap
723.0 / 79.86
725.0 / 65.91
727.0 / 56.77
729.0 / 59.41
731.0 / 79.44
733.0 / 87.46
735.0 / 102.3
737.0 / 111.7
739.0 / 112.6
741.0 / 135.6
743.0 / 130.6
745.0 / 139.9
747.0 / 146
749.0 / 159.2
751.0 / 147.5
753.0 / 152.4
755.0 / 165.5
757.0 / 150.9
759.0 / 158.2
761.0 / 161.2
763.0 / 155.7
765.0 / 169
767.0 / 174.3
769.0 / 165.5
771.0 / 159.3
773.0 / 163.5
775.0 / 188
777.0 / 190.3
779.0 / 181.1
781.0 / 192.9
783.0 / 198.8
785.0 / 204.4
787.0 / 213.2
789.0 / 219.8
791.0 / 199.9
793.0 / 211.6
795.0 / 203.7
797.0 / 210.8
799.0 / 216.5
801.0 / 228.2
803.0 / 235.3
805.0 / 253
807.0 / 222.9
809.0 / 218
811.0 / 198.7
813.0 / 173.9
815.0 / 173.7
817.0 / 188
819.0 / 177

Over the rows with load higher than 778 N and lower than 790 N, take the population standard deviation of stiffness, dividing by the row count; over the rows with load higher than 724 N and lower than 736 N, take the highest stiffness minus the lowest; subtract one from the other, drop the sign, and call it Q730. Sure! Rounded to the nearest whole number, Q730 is 33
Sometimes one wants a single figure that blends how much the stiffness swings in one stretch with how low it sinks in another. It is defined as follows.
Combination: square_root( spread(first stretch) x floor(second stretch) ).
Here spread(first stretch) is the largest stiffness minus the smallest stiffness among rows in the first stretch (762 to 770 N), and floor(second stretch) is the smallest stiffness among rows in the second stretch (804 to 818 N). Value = 57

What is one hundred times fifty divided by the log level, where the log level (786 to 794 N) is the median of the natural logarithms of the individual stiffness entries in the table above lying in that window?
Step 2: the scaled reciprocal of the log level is 933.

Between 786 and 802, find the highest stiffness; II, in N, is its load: 801.0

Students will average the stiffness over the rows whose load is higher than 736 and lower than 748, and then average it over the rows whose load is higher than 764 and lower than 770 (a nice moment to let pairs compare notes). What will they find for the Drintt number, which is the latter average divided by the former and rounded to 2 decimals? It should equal 1.31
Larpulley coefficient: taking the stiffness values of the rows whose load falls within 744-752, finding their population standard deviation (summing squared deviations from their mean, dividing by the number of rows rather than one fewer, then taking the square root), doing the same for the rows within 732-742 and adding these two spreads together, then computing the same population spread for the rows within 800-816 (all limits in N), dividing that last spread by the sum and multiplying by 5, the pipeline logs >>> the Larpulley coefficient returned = 5.9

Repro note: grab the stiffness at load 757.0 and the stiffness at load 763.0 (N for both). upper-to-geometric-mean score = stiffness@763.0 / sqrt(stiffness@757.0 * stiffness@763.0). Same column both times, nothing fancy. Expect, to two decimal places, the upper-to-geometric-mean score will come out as 1.02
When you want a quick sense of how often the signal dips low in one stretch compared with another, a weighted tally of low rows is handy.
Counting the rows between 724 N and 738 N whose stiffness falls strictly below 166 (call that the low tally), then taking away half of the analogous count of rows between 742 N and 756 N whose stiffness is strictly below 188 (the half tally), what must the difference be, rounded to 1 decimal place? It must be 3.5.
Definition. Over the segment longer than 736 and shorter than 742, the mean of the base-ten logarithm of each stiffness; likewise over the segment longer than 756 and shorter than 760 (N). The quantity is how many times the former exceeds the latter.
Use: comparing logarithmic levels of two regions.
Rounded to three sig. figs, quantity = 0.949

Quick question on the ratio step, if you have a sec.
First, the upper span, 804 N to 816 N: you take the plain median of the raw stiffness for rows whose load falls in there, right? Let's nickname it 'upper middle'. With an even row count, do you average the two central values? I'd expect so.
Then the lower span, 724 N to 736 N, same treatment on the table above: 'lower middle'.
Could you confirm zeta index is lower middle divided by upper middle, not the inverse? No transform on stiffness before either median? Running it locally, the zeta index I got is 0.35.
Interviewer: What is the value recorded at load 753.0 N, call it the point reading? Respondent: 152.4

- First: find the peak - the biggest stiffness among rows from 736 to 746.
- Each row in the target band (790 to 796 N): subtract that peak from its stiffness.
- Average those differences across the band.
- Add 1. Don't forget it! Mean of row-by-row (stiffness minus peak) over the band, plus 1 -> 66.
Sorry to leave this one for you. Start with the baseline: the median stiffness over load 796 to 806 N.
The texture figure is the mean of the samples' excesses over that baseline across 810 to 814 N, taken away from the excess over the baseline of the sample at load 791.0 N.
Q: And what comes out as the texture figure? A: 14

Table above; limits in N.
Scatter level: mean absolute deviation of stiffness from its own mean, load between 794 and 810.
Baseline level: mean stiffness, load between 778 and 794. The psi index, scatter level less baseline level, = -191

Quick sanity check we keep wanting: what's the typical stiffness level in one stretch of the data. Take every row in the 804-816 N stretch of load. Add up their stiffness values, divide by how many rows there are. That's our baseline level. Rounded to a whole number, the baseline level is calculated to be 207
